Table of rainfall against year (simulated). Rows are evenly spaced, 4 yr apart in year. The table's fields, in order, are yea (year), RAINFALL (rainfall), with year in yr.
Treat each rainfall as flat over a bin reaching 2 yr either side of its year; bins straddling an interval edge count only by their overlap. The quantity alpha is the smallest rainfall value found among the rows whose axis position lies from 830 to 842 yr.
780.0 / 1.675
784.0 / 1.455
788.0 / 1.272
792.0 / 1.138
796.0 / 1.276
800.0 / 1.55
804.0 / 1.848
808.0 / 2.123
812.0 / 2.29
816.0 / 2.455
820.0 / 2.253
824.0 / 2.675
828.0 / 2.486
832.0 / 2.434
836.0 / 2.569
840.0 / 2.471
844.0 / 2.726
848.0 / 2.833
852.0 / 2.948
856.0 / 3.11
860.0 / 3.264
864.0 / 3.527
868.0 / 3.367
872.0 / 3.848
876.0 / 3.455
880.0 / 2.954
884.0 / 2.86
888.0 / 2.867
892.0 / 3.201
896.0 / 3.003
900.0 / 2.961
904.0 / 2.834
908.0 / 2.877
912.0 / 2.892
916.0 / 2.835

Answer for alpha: 2.434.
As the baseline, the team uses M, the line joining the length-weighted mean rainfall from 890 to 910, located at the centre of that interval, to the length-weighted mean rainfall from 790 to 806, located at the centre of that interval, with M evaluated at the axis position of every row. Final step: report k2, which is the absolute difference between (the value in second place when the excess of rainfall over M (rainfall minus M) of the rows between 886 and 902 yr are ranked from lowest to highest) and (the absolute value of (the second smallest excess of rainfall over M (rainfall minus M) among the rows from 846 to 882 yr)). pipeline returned 0.56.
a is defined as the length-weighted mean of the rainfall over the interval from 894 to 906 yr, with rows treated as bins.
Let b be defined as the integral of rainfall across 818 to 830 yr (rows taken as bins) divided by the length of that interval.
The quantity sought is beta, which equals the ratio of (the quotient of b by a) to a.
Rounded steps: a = 2.9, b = 2.47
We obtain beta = 0.29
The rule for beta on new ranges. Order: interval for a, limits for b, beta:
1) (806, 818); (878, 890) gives 0.55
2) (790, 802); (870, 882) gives 1.96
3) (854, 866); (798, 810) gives 0.17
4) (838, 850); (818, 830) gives 0.34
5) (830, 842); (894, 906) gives 0.47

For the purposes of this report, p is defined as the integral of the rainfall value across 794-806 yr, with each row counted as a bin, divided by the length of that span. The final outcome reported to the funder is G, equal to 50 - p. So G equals 48.4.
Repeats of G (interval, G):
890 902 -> 46.9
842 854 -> 47.2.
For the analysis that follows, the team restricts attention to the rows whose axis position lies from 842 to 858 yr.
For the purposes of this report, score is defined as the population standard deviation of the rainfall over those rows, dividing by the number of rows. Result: 0.14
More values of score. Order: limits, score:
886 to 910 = 0.12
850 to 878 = 0.27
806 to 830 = 0.18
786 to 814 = 0.42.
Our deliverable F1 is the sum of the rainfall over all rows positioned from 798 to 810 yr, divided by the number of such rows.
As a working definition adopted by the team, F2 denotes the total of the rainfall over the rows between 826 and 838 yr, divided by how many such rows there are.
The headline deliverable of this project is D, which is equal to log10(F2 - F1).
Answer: -0.18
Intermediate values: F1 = 1.8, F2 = 2.50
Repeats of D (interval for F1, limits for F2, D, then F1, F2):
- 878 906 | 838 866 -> -1.55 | 3.0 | 2.98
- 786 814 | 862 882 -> 0.25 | 1.6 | 3.43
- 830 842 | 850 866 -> -0.14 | 2.5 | 3.21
